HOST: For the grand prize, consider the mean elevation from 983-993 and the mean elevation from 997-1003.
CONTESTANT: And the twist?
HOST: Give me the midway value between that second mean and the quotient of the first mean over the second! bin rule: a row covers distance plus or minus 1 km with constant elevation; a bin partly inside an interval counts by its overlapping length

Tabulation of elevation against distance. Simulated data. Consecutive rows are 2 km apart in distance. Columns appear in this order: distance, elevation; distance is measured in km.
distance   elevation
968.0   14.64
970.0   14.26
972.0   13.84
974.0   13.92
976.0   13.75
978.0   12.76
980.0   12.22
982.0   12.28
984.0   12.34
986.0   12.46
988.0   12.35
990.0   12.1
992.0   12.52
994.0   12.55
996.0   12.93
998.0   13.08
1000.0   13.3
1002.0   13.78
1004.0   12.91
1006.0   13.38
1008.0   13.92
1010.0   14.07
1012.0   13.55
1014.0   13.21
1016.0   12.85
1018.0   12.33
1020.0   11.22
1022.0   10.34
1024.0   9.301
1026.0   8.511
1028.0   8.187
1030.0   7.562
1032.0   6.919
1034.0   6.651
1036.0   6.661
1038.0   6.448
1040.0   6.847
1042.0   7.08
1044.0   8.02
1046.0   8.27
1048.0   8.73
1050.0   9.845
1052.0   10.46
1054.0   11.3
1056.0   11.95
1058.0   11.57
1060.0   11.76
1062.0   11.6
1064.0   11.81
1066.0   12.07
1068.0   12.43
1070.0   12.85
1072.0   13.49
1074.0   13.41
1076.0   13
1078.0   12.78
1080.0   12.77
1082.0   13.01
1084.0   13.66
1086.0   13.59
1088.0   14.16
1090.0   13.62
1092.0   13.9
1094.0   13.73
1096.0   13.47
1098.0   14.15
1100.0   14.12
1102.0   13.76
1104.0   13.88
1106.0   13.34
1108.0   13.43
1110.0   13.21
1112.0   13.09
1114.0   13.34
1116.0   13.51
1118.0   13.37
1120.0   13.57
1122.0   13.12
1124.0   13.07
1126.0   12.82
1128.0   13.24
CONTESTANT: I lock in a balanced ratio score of 7.2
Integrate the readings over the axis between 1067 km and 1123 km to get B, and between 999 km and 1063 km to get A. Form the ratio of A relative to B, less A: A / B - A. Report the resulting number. -664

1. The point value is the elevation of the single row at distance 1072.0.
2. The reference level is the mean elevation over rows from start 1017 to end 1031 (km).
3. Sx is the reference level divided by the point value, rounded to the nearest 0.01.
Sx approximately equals 0.71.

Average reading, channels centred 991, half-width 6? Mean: 12.5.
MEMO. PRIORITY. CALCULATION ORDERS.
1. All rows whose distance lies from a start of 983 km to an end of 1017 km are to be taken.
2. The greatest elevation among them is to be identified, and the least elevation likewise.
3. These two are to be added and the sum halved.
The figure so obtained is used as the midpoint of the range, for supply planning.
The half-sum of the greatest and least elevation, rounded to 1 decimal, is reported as 13.1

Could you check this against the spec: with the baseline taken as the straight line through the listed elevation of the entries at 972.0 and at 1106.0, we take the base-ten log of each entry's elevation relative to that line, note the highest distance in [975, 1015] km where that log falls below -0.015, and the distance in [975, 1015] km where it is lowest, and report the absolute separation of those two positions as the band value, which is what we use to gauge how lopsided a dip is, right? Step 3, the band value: 24 km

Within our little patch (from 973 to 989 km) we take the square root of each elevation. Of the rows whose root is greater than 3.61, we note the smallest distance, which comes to 974.0 km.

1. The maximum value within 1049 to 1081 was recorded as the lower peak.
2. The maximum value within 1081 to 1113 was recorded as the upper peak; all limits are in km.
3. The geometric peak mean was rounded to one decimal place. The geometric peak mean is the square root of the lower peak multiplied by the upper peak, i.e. 13.8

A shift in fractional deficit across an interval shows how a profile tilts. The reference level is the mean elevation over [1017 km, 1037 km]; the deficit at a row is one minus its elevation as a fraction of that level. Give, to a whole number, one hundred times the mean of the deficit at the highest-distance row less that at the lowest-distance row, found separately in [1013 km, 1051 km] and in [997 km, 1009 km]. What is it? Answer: 14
